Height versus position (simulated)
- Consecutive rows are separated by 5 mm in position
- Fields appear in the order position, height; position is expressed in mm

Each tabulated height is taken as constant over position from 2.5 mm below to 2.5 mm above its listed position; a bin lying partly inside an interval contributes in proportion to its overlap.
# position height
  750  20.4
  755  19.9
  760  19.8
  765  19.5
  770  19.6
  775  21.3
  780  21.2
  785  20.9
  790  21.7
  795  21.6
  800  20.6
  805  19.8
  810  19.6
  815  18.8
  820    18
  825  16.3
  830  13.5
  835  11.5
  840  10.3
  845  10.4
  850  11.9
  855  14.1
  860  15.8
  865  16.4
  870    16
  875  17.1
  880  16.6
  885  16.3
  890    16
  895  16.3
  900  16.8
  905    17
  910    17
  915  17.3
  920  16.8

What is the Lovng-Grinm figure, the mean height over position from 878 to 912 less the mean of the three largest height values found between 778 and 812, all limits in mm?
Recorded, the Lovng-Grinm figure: -4.9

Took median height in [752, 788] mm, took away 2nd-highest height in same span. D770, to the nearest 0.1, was -1.3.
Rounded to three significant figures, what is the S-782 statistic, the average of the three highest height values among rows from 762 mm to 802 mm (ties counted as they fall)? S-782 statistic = 21.5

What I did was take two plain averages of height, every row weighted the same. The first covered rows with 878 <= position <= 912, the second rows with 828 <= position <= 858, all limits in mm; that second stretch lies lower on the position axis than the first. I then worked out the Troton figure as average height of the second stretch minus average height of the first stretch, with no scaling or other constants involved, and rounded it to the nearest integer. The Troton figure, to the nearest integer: -5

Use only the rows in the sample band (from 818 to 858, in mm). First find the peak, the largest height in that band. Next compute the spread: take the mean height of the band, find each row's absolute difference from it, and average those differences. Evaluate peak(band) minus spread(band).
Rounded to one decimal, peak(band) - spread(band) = 15.8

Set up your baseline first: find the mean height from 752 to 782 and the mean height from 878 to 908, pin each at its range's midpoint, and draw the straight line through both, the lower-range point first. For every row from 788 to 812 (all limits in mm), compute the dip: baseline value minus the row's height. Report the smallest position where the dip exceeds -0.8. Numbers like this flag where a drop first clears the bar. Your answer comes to 805 mm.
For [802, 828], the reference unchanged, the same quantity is 805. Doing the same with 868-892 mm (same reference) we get 870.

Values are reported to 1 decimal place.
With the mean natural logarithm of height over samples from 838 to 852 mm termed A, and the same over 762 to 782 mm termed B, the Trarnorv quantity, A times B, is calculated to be 7.2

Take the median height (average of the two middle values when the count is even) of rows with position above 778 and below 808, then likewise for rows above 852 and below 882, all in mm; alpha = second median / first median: 0.77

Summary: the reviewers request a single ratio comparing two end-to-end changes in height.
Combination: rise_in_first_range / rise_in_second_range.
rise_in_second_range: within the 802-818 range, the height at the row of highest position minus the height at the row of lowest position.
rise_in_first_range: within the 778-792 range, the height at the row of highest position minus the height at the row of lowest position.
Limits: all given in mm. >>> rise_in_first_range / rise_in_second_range -0.50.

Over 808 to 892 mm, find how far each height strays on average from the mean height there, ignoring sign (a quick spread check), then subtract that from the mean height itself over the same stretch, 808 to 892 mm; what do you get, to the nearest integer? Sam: 13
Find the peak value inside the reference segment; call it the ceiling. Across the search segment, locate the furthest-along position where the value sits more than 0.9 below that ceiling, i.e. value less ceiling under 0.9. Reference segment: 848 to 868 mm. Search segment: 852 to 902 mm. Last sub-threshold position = 900 mm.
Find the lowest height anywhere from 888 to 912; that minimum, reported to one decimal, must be 16.0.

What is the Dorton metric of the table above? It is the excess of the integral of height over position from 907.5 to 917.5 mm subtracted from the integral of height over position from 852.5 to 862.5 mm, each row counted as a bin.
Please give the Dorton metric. -22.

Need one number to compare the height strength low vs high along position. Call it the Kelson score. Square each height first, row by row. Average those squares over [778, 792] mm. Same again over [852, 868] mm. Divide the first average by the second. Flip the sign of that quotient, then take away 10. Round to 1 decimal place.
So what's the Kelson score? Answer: -11.9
